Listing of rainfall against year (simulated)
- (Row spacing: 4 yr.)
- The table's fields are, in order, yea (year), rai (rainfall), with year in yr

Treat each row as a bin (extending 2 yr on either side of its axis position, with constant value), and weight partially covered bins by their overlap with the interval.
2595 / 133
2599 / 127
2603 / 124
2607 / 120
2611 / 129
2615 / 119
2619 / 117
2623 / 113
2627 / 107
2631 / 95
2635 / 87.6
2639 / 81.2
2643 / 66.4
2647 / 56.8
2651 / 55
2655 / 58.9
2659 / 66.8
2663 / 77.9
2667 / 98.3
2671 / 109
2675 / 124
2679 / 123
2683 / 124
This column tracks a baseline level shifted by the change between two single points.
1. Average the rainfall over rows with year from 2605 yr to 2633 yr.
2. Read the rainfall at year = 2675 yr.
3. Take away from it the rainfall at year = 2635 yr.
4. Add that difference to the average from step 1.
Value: 151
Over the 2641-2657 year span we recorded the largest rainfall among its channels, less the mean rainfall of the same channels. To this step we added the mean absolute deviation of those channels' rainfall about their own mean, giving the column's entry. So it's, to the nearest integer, 11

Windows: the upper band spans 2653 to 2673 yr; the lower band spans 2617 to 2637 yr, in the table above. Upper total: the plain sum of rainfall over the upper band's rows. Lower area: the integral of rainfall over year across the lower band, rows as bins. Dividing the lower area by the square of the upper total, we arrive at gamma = 0.012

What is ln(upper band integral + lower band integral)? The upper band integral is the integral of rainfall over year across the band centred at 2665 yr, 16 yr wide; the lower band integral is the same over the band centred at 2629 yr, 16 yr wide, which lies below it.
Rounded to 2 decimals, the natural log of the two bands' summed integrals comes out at 8.01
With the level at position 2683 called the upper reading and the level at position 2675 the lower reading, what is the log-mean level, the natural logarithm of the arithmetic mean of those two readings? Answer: 4.82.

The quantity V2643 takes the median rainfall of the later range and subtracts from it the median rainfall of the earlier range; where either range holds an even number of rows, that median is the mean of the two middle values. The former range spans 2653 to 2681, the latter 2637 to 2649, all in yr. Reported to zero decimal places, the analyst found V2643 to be 32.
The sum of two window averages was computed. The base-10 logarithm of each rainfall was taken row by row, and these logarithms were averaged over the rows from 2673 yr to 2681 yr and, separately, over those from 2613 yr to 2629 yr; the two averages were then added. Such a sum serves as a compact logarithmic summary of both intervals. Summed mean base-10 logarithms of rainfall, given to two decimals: 4.15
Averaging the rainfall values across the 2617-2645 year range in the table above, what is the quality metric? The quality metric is 95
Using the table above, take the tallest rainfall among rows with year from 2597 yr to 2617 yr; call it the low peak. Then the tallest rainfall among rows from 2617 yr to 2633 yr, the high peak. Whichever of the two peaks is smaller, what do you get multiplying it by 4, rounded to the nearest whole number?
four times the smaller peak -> 468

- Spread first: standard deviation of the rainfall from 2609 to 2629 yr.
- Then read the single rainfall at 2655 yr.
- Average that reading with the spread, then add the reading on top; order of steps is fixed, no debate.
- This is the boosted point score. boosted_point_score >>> 92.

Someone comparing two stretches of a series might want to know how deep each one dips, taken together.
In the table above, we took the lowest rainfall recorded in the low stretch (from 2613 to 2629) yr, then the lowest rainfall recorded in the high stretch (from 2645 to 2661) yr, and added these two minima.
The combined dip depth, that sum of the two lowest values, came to 162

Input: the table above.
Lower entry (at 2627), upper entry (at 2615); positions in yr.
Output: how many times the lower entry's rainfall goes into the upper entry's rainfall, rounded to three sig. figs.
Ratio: 1.11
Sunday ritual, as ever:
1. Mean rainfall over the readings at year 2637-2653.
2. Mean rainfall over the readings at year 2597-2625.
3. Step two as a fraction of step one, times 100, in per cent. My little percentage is 187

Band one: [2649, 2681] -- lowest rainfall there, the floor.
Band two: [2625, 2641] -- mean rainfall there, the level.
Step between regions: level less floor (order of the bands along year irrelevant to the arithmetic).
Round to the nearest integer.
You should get 38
